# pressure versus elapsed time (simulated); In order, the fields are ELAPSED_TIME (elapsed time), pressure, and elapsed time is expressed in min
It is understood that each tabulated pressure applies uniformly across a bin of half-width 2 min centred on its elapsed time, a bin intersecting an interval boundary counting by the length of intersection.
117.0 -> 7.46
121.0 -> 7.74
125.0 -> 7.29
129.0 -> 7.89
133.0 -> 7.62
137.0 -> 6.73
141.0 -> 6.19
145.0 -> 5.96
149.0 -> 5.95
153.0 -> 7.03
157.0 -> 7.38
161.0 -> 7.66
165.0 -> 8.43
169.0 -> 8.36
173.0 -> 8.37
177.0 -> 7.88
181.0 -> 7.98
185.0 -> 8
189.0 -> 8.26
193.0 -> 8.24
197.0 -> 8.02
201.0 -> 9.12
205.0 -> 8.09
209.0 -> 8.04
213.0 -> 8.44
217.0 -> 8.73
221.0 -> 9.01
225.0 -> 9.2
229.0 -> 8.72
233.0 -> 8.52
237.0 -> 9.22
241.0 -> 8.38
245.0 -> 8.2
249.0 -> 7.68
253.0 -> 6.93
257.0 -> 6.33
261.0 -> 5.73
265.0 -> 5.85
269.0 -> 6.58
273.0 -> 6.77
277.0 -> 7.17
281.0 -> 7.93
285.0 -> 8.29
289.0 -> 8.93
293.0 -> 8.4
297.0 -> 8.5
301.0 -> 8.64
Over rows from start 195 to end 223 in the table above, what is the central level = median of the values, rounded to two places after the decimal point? 8.44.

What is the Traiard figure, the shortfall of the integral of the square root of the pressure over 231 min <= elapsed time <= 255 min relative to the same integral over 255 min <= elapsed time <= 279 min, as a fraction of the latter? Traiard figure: -0.13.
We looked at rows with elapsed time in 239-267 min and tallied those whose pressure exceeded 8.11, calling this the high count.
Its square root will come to 1.4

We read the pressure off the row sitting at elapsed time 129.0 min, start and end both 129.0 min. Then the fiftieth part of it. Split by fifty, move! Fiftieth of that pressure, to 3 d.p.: 0.158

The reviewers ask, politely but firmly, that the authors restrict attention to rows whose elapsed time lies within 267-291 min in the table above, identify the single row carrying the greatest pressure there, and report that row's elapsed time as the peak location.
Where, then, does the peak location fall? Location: 289.0 min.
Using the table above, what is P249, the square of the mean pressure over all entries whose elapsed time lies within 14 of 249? 56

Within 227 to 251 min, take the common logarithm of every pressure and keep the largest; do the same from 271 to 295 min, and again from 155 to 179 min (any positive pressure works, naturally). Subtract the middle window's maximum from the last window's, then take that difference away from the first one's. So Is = 0.990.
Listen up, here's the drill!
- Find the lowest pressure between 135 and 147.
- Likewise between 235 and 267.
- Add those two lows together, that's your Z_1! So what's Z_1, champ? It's 11.7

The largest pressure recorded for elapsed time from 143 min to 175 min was 8.43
